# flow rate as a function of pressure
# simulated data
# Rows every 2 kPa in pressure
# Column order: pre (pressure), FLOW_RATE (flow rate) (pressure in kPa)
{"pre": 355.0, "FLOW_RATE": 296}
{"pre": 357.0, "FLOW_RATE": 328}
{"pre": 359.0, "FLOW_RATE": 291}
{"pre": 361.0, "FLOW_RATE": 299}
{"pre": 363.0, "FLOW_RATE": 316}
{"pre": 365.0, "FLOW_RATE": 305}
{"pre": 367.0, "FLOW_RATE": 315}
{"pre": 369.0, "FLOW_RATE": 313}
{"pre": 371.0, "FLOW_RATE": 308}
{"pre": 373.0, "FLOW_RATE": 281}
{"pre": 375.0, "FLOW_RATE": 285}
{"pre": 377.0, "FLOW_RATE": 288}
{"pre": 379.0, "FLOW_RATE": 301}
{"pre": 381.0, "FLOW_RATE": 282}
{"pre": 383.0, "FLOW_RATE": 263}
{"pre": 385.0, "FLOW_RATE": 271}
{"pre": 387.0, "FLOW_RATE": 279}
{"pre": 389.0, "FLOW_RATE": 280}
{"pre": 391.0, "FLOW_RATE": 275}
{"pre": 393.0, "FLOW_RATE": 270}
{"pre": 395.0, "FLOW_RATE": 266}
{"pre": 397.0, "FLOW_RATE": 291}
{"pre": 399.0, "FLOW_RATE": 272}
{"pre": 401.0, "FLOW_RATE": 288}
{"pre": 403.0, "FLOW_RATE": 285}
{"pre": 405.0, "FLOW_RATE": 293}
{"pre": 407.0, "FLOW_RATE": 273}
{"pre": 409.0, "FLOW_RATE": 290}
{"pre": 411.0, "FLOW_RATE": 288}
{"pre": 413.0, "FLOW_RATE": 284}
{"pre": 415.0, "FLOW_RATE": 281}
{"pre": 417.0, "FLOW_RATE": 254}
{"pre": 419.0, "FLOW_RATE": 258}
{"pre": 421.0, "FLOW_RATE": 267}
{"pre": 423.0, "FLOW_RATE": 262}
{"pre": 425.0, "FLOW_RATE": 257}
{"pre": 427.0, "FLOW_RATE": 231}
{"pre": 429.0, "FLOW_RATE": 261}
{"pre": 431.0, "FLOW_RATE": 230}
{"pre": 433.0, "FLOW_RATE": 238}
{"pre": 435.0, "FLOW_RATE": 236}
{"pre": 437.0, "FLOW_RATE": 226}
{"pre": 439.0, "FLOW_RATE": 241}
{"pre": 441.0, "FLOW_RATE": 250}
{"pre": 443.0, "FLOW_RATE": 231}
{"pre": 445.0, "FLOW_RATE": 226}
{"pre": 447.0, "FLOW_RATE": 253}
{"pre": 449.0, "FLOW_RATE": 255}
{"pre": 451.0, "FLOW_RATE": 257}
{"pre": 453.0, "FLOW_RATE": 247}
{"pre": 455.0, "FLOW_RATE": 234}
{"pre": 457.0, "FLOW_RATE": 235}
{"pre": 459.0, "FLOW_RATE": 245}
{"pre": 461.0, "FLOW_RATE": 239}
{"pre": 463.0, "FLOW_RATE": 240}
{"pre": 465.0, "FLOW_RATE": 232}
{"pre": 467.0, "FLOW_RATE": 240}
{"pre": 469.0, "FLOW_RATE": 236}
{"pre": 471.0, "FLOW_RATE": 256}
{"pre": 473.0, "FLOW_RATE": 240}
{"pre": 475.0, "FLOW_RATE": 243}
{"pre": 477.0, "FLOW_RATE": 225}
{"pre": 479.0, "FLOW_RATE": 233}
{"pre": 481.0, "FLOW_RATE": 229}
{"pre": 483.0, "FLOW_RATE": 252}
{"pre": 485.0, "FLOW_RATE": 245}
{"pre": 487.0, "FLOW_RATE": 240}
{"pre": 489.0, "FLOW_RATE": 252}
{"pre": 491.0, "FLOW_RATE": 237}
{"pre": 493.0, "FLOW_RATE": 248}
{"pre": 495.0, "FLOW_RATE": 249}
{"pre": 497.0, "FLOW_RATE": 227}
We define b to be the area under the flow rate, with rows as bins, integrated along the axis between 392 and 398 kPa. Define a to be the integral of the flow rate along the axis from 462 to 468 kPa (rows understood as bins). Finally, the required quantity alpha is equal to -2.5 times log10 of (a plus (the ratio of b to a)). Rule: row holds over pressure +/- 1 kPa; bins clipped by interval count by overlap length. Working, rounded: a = 1424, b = 1654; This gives -7.9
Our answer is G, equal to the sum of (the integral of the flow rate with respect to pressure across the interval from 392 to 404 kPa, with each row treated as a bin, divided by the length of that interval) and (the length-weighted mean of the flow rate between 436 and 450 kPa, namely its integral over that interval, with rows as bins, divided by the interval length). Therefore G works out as 519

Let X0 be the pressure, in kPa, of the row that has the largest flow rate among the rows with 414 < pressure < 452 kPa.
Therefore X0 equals 415.0 kPa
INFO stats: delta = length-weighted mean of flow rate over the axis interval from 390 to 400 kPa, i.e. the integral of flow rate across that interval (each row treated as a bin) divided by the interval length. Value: 275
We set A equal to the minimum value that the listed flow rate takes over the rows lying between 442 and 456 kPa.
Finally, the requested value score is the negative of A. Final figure -226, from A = 226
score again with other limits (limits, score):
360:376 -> -281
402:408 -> -273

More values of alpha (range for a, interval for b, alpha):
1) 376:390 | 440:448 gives -9.0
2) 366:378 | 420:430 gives -8.9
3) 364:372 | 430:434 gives -8.5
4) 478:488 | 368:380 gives -8.5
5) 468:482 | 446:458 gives -8.8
